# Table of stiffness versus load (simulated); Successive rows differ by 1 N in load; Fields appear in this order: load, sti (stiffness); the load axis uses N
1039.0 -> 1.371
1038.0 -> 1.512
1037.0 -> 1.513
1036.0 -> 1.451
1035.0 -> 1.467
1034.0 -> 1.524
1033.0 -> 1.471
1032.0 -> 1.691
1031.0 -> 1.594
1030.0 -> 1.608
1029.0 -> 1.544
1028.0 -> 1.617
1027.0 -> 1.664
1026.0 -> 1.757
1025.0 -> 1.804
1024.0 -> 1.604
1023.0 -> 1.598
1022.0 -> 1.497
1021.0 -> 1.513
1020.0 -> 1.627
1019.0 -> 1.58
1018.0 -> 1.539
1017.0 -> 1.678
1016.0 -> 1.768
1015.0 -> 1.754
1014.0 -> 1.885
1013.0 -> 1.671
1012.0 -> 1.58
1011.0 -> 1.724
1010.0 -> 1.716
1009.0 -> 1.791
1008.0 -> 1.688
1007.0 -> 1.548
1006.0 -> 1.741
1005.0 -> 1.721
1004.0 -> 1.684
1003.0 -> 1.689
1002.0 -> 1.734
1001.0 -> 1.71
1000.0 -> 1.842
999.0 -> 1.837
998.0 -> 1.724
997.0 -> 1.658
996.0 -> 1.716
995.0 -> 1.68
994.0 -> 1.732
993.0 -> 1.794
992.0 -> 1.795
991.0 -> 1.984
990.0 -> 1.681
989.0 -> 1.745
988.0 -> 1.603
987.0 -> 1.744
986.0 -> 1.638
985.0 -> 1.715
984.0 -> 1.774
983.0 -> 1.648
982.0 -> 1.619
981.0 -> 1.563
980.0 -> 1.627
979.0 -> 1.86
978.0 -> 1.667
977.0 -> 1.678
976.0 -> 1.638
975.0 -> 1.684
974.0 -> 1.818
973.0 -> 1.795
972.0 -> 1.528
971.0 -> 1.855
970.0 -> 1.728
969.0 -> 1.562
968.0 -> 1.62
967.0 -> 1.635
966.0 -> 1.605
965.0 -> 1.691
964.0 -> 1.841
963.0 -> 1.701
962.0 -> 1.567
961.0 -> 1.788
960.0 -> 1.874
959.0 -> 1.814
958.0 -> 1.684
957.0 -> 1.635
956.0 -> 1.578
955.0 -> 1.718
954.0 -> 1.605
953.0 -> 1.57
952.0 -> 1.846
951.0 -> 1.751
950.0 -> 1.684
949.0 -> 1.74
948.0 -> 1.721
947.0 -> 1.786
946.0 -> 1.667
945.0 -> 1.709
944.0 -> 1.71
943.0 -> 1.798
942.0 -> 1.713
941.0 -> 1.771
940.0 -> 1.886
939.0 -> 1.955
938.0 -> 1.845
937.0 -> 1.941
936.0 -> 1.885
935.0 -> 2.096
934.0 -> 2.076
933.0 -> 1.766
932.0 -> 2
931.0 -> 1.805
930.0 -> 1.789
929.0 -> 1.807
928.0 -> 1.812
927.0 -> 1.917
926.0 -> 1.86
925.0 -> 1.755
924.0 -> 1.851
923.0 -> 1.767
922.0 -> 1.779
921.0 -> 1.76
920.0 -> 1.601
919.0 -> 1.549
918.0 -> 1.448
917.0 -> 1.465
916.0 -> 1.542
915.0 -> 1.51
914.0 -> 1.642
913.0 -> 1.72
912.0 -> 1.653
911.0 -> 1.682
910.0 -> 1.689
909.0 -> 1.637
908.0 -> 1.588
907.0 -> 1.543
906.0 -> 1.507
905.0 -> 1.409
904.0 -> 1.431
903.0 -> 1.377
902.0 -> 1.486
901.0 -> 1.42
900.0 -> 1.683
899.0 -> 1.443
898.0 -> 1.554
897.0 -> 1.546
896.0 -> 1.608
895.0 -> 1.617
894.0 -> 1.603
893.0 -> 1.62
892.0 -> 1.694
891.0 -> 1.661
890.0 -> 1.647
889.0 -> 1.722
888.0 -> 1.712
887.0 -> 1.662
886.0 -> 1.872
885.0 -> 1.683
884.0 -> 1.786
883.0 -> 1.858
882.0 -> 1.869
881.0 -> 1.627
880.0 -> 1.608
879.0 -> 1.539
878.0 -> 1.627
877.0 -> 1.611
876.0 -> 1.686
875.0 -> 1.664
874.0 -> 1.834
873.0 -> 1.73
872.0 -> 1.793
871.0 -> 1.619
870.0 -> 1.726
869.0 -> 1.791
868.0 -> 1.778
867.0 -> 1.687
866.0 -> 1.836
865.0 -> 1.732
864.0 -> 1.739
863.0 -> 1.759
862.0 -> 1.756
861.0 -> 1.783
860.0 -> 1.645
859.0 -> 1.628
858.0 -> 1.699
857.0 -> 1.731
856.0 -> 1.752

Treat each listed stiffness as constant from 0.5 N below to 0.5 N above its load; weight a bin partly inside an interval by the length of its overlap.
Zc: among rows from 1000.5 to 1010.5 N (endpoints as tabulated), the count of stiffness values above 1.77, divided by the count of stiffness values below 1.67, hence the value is 1.0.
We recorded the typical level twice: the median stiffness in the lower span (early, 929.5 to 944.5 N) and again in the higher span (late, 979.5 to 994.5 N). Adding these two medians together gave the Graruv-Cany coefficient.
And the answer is 3.56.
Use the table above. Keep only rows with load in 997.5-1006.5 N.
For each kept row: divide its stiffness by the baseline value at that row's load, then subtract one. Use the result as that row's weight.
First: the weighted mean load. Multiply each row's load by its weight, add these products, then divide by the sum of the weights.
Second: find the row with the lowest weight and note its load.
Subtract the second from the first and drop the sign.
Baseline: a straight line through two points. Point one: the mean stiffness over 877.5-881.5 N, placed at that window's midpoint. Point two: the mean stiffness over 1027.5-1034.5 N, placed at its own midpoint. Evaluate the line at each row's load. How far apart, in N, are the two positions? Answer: 2.4 N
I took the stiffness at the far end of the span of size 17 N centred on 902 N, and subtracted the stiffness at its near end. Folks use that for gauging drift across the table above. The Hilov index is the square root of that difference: 0.29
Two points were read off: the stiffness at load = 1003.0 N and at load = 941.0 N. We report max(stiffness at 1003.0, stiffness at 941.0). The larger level 1.77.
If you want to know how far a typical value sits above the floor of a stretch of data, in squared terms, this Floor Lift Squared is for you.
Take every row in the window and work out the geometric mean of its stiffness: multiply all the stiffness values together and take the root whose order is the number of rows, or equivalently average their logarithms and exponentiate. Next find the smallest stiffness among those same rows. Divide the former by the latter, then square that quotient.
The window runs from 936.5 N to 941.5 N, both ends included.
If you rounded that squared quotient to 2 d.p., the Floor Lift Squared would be 1.12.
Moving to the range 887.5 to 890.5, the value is 1.06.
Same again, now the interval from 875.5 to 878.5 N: 1.04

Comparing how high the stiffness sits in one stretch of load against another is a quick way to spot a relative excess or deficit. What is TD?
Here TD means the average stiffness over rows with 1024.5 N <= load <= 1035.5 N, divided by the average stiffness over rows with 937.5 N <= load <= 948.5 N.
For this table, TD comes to 0.91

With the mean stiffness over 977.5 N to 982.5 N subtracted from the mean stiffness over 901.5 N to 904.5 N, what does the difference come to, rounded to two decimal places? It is -0.24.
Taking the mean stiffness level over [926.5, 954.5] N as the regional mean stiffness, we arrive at 1.81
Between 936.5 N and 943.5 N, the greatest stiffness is 1.955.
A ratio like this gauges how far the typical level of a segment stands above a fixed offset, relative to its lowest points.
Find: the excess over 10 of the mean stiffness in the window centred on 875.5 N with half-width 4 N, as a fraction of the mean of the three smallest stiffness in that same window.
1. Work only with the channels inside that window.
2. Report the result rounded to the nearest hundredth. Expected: -5.22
